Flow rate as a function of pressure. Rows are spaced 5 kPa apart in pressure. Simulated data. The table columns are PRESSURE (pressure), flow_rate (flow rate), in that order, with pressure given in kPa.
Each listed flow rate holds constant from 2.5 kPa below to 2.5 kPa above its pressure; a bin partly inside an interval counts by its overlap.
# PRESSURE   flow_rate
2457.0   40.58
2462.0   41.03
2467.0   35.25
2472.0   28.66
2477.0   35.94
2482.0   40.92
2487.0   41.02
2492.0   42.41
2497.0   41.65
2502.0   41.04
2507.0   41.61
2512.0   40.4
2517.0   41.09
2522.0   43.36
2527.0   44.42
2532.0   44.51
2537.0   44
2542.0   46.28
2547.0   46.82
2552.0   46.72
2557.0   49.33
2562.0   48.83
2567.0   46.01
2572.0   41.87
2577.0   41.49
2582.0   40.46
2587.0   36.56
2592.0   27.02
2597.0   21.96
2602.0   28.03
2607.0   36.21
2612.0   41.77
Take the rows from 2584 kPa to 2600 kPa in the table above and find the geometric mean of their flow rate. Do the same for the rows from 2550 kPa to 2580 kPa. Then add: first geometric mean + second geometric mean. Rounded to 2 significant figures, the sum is 73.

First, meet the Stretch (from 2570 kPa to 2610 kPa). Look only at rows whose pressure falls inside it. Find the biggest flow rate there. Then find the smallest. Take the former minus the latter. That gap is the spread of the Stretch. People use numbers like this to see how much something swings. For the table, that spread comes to 20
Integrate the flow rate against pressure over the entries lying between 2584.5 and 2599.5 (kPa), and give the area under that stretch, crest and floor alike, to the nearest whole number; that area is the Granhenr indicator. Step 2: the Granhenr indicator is 428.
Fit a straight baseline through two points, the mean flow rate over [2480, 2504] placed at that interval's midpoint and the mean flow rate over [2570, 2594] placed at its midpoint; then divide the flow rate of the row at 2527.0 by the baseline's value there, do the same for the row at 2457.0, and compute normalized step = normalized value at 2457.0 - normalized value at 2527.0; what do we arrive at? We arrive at -0.17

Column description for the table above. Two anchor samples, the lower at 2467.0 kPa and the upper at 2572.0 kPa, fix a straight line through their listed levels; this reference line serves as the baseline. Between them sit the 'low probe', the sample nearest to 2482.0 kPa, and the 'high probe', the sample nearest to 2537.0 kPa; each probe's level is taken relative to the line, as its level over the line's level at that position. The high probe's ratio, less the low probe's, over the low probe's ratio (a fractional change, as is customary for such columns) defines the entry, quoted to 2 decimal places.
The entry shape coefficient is -0.02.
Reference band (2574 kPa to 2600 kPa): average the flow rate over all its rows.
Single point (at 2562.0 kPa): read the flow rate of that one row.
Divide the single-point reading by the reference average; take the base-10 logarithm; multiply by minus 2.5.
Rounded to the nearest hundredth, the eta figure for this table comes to -0.41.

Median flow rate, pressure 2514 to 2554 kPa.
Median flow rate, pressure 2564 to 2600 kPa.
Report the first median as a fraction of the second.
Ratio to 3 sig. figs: 1.10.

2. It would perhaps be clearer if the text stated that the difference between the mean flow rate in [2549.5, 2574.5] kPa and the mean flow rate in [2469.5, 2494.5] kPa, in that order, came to 9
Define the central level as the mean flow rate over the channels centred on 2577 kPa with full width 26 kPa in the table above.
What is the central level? 41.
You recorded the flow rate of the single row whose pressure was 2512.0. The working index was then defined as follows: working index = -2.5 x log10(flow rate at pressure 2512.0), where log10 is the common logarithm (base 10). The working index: -4.02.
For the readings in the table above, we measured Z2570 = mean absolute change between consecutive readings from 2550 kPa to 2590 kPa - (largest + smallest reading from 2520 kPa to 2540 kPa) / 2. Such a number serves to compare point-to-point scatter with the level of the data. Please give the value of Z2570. -42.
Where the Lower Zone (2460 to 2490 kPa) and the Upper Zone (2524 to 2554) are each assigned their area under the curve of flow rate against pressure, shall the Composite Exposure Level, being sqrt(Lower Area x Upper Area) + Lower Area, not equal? 2347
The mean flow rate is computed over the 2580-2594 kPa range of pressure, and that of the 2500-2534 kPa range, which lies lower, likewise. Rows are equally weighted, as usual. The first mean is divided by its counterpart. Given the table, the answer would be 0.8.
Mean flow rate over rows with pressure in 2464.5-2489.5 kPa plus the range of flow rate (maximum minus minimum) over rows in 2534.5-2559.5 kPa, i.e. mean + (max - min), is 42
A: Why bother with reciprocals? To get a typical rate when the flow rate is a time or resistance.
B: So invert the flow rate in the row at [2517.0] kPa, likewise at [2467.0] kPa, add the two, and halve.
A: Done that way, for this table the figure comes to 0.026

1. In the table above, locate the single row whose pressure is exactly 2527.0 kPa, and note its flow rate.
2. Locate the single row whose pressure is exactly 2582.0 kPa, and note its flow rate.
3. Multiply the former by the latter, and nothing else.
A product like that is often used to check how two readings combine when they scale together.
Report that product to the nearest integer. 1797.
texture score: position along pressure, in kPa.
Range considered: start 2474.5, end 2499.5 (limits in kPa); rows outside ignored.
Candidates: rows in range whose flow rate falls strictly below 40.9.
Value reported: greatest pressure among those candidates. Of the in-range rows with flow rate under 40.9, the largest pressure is 2477.0 kPa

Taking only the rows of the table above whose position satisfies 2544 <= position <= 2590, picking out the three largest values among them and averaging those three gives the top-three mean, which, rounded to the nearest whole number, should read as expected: 48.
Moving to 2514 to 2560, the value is 48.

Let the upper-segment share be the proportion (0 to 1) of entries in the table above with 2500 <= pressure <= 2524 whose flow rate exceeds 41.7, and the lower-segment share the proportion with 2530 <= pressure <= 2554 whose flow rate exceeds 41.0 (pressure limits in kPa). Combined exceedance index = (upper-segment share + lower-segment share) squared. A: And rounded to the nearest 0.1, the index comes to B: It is 1.4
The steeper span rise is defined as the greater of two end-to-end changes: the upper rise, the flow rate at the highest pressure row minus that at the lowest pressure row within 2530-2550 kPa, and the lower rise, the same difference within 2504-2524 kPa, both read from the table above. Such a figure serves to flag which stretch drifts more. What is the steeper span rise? 2.3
